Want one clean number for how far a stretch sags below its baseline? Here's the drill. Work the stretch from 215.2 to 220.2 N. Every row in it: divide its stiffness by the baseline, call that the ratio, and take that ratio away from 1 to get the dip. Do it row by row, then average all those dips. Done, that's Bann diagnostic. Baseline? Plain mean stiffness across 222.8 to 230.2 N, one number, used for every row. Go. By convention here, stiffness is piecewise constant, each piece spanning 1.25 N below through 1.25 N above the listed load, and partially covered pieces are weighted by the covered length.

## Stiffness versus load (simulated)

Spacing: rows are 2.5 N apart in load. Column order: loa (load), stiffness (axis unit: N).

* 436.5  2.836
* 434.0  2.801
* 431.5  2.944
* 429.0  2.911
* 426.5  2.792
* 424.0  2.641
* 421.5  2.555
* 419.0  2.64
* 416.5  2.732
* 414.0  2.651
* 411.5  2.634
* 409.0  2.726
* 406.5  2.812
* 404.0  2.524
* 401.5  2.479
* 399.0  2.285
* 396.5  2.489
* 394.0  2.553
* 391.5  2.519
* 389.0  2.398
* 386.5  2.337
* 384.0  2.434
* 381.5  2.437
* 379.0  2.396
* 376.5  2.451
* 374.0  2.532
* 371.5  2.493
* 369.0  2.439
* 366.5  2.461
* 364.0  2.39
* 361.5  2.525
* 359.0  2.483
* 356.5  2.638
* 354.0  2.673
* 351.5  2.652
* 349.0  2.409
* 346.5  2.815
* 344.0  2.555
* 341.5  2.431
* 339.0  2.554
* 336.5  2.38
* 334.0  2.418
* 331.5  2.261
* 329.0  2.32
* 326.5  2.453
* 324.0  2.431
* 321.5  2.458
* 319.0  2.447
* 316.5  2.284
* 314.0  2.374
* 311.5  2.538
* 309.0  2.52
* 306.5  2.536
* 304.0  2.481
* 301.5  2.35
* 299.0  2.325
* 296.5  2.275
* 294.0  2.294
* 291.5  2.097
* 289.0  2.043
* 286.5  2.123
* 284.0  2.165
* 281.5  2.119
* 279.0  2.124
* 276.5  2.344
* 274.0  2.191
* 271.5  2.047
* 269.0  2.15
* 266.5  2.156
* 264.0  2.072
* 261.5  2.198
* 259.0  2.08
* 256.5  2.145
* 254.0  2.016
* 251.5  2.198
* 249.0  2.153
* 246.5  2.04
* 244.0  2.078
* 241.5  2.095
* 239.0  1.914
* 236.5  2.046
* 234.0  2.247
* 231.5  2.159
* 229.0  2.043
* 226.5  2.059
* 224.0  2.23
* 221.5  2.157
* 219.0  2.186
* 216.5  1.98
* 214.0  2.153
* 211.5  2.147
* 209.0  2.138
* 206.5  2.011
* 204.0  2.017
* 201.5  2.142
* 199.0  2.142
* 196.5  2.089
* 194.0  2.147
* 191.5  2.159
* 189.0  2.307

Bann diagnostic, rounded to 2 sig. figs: 0.013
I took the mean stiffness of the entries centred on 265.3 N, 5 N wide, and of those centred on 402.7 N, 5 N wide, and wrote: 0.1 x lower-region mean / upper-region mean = 0.085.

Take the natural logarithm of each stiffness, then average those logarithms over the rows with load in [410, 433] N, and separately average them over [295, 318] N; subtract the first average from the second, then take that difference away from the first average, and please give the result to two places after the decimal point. 1.12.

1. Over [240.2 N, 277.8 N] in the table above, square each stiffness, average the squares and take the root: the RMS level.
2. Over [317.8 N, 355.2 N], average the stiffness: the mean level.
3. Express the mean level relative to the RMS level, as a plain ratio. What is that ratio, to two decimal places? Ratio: 1.16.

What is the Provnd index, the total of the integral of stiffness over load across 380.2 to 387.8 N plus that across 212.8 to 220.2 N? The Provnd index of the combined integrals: 33.8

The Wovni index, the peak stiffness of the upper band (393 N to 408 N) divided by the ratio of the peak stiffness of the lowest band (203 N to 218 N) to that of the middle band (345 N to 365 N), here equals 3.68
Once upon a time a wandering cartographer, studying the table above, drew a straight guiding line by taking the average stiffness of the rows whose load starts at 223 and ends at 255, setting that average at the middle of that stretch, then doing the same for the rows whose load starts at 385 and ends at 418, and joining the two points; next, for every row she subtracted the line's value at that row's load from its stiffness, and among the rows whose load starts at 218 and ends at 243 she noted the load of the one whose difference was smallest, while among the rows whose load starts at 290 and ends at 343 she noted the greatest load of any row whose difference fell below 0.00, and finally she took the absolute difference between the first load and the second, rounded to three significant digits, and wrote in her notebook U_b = 92.5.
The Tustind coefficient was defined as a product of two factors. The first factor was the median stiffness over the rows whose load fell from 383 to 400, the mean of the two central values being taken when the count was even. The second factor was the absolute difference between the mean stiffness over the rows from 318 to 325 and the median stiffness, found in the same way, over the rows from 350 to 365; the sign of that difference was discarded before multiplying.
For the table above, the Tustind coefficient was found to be 0.33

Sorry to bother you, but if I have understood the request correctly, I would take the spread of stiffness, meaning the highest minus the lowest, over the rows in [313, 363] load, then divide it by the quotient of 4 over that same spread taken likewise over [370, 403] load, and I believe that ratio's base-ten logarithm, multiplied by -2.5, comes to 3.6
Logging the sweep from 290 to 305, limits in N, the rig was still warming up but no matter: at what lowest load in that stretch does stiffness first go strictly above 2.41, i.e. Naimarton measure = 304.0 N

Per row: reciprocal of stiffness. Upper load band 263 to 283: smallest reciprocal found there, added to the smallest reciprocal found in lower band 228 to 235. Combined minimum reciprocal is 0.87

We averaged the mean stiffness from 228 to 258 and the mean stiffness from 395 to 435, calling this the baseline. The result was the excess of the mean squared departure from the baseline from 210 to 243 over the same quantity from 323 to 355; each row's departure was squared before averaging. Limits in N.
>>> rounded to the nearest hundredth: 0.05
